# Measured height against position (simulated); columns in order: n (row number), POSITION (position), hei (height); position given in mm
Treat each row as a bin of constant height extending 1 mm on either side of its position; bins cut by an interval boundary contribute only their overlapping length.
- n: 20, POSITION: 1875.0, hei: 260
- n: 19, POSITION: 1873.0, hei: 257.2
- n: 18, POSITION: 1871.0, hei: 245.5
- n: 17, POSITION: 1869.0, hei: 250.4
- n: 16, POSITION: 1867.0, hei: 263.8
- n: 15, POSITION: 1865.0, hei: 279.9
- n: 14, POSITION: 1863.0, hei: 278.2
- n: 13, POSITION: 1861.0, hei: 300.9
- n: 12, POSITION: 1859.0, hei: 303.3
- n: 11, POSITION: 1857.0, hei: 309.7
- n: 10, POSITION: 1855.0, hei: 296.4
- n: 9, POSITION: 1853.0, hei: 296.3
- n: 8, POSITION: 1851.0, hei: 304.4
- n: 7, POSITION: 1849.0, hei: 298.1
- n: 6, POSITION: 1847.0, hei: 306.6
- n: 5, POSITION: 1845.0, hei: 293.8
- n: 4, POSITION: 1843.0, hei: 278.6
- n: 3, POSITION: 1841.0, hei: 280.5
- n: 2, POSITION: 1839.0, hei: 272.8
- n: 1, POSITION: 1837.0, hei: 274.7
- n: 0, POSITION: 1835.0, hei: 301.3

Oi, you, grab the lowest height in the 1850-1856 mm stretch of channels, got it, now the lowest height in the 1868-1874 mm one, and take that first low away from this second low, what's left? -51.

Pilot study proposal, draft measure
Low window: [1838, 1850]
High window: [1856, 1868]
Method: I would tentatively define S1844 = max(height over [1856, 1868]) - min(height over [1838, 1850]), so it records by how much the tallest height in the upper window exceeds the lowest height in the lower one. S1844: 37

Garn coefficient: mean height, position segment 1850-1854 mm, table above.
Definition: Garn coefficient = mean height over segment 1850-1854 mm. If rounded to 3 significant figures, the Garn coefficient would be 300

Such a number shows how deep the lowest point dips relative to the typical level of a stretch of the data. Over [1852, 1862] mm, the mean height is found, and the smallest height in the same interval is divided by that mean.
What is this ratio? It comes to 0.98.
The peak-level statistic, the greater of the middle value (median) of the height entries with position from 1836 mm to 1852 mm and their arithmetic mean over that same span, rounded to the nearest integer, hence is 289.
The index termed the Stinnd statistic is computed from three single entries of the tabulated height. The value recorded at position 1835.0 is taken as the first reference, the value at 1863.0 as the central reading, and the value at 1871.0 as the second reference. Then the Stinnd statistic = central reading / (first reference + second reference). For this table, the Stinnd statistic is 0.509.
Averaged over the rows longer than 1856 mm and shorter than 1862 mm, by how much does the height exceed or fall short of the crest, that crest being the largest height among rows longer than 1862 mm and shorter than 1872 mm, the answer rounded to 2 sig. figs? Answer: 25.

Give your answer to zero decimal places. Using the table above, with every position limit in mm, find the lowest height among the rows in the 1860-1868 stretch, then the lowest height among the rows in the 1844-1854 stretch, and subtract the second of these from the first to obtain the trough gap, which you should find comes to -30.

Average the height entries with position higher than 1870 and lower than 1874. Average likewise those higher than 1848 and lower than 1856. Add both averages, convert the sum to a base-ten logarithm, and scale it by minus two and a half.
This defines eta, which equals -6.85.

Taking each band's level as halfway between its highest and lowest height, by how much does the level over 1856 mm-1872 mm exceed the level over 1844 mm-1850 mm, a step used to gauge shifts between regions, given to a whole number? -23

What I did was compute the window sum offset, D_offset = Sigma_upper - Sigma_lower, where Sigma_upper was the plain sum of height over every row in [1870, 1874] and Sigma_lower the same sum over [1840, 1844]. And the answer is -56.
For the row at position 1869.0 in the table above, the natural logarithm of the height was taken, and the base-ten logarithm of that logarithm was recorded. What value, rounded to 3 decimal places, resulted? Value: 0.742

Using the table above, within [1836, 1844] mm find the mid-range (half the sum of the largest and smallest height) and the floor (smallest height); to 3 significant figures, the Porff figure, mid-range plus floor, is 549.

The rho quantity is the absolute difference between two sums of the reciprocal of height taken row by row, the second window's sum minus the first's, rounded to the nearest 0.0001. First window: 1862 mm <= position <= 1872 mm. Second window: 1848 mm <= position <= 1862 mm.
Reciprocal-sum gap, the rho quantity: 0.0042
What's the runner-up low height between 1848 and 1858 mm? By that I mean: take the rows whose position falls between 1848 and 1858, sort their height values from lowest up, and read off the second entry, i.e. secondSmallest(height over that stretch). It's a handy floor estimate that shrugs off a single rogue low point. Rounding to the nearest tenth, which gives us 296.4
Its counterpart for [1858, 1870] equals 263.8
